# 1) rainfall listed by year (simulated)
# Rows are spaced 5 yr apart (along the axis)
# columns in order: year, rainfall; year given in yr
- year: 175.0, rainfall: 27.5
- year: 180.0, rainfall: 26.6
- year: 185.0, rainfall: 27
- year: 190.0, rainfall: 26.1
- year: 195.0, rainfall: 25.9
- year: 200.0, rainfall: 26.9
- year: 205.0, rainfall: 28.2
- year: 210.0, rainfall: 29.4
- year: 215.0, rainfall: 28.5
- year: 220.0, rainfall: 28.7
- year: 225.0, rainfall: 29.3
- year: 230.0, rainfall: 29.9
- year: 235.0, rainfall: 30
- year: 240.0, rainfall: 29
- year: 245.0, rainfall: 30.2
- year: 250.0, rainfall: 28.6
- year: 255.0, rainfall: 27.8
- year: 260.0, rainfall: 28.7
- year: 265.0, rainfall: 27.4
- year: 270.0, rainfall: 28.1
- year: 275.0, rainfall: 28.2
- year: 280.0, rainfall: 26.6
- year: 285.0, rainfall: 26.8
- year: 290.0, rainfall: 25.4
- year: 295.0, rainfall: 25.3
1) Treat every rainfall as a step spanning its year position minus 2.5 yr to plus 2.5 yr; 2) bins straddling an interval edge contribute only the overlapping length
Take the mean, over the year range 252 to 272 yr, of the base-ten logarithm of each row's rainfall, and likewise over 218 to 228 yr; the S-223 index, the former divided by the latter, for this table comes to 0.99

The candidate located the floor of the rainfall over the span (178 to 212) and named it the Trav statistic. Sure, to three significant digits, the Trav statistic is 25.9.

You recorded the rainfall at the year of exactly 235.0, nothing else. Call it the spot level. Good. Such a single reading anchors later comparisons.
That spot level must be 30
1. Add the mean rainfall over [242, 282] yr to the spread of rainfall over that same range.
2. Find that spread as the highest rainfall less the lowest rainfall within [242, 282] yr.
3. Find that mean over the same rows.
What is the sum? 31.8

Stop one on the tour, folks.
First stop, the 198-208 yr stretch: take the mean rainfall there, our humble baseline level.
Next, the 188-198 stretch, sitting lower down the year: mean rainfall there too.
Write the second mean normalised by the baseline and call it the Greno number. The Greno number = 0.94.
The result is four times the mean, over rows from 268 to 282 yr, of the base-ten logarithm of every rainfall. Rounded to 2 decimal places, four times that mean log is 5.77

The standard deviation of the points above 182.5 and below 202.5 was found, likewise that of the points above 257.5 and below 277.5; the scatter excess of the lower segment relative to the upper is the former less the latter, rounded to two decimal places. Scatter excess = 0.02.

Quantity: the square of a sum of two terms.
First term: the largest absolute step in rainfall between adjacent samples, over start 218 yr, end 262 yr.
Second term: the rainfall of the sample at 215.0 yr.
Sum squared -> 906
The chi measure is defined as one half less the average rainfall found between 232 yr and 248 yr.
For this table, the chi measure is -29.2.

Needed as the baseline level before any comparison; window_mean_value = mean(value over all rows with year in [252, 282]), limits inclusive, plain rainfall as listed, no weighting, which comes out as 27.8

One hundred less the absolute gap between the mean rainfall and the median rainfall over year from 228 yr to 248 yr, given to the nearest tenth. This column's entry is 99.8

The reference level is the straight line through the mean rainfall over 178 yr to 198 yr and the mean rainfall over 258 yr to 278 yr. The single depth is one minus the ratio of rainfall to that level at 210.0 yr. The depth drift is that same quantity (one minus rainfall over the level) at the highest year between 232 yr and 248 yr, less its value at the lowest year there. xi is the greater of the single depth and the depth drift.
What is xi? 0.00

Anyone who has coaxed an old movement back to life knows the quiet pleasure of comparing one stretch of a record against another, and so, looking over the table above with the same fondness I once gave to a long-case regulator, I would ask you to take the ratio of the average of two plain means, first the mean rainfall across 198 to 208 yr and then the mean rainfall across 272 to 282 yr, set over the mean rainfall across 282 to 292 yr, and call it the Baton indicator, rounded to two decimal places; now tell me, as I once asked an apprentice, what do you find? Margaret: 1.05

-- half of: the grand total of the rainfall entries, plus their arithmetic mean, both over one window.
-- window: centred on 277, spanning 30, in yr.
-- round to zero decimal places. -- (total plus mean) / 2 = 95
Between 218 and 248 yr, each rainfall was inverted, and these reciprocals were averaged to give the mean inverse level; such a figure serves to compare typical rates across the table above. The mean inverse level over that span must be 0.0339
